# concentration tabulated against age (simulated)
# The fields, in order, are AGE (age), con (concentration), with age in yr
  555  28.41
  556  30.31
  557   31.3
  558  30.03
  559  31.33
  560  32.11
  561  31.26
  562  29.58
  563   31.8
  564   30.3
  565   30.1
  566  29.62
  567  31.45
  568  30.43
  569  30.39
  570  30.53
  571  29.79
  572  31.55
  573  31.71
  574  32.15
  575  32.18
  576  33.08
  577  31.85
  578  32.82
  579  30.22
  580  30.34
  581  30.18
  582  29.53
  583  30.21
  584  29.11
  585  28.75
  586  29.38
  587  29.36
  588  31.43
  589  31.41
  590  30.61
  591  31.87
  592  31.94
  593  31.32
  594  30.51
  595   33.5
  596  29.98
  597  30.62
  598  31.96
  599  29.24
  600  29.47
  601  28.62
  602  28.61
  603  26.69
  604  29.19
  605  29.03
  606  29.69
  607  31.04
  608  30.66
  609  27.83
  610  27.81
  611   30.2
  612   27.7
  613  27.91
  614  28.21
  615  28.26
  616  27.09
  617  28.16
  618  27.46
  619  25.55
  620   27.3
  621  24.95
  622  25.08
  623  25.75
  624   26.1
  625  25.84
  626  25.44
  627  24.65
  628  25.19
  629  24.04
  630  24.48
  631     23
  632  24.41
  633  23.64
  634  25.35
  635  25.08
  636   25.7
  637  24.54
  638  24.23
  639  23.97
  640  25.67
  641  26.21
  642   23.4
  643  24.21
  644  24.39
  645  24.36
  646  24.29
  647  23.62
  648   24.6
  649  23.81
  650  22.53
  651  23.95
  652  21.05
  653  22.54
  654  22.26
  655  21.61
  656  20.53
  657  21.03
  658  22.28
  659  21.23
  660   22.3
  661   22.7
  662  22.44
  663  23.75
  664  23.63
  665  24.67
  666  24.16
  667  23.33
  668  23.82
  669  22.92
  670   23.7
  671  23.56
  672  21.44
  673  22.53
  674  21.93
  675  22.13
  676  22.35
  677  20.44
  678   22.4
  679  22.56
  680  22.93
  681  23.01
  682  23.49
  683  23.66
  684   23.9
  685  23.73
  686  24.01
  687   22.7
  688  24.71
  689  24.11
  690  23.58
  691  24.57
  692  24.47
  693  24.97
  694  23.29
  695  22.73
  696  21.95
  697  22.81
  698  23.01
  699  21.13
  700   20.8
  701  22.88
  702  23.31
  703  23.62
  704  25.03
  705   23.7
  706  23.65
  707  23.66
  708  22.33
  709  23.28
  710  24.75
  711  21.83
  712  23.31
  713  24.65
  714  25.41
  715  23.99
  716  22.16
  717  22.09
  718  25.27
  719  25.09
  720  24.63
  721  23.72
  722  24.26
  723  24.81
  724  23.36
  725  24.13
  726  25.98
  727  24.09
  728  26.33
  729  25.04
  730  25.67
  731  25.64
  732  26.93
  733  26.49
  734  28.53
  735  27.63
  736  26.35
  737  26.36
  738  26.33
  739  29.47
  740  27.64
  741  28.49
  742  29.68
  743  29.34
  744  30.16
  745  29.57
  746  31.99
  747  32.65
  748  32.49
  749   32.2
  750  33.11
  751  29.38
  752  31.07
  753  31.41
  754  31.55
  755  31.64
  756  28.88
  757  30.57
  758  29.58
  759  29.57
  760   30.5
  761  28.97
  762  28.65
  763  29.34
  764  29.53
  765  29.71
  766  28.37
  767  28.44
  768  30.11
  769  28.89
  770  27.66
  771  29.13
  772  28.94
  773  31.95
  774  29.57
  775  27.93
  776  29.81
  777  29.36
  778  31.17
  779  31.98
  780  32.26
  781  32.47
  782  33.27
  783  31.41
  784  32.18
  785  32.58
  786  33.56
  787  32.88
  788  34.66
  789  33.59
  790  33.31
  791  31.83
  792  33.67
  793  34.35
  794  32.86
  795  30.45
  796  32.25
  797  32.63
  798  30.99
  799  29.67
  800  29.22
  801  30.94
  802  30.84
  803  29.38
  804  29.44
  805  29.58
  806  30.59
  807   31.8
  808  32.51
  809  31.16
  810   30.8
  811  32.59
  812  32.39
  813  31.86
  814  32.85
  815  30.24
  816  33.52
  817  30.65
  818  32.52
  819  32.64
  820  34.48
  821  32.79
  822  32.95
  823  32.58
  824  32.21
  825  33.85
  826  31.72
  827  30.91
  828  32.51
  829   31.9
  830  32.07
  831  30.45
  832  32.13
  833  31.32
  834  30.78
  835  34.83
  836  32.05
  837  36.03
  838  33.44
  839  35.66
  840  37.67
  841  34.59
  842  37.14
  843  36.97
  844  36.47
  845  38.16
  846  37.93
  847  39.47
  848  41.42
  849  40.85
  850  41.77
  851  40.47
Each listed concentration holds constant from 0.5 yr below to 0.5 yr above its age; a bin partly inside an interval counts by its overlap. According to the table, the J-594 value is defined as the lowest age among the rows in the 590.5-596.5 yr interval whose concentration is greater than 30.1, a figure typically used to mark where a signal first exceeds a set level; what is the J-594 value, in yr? 591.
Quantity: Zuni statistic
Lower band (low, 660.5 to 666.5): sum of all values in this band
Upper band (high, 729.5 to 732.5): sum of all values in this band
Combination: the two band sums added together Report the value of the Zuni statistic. 220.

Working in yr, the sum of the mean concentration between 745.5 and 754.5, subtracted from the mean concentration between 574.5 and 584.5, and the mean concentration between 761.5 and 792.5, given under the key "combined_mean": 30.1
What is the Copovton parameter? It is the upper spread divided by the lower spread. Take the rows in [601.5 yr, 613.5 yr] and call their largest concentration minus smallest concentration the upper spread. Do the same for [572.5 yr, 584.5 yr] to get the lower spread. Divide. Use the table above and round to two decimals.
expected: 1.10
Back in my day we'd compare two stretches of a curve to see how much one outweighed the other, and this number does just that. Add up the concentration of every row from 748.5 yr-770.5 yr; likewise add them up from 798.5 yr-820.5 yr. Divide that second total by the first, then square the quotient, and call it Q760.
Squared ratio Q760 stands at 1.09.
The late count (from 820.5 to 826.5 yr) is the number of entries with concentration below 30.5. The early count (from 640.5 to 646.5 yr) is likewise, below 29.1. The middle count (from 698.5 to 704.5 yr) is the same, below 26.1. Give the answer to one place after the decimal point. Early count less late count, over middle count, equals 1.0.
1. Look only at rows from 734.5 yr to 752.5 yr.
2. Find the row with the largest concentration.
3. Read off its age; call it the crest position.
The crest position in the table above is 750 yr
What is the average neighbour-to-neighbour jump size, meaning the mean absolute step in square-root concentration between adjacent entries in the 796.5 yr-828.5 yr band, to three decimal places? 0.104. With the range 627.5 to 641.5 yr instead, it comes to 0.092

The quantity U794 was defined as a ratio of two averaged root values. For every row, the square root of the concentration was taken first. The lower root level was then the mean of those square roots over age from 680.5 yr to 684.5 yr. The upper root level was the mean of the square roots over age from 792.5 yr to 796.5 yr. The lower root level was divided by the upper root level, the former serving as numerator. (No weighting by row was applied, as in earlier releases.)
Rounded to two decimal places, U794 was 0.85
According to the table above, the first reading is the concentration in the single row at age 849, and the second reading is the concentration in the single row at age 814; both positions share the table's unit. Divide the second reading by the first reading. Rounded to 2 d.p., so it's 0.80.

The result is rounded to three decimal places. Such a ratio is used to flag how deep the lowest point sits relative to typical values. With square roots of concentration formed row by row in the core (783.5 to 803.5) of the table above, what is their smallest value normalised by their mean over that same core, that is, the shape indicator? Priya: 0.954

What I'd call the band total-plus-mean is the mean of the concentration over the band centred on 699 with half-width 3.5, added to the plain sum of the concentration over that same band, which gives 178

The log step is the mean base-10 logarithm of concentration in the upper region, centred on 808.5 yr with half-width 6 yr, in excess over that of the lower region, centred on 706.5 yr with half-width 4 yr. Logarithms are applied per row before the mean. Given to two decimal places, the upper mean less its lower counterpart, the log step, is 0.12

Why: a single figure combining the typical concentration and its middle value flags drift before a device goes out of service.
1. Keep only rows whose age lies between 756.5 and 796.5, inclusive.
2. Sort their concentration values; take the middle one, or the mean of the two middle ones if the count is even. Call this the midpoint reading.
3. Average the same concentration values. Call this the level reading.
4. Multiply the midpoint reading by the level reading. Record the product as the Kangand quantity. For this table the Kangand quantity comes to 945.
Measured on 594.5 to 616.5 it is 851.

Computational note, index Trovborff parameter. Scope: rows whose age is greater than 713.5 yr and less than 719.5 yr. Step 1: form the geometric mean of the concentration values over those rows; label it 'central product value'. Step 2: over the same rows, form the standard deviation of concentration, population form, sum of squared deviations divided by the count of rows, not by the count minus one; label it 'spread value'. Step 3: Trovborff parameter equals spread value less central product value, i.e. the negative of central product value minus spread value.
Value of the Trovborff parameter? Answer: -23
